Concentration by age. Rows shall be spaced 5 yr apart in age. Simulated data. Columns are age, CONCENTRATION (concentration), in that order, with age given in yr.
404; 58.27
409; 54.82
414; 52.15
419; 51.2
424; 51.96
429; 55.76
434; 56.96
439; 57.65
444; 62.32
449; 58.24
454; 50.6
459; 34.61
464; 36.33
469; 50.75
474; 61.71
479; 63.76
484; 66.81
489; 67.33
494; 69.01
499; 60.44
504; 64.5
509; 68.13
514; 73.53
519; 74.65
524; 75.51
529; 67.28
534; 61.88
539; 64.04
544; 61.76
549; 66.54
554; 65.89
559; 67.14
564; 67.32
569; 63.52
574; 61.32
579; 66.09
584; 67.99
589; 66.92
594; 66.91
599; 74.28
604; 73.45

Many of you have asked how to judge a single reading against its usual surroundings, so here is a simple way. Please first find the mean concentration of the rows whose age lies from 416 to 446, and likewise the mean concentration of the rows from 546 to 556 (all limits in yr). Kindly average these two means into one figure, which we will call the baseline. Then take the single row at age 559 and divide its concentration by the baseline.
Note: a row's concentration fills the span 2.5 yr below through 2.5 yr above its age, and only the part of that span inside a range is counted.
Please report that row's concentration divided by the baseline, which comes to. 1.10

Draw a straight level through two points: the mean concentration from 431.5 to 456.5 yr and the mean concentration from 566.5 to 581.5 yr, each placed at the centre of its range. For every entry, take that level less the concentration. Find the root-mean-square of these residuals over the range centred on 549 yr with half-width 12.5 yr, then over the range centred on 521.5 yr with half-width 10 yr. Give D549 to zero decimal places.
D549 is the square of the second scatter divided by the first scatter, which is 47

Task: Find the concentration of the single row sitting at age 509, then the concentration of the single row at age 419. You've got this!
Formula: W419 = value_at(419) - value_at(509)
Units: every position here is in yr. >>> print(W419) -17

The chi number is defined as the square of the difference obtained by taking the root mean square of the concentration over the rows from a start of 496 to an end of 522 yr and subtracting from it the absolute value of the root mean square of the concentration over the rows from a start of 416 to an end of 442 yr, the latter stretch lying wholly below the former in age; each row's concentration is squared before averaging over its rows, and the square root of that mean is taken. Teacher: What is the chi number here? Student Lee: 187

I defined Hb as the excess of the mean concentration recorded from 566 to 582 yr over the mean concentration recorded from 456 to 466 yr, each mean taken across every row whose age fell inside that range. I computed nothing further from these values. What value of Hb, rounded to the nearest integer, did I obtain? 28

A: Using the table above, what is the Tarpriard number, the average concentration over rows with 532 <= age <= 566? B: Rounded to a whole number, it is 65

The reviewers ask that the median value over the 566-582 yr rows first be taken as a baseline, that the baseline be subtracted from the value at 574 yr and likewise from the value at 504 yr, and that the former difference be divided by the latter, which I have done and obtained -2.2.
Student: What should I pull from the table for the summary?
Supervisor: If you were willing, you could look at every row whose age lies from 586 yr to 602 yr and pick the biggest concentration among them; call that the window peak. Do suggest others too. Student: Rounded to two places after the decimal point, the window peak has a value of 74.28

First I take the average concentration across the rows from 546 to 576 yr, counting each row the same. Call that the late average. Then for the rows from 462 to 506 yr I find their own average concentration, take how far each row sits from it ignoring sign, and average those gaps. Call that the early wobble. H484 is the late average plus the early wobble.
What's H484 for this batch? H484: 73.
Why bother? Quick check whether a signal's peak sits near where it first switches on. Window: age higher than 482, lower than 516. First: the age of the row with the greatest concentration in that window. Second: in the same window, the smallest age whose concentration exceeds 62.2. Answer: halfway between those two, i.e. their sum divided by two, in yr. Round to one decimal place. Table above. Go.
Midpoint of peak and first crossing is 499.0 yr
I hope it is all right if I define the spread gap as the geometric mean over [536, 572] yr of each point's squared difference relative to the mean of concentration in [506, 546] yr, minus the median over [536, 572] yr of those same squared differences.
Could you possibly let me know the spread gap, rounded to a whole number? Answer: 1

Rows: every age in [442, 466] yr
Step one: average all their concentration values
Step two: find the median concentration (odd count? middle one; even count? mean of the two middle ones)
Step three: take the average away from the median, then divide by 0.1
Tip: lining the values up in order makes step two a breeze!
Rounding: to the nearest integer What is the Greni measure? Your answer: 22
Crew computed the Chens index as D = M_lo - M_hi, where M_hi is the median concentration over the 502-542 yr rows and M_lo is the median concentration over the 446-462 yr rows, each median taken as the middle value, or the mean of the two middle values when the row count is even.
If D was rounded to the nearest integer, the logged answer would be -17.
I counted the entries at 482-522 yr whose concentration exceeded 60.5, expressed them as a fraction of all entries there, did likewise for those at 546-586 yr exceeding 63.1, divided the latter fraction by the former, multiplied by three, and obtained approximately 3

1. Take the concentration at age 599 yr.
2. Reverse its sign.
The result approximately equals -74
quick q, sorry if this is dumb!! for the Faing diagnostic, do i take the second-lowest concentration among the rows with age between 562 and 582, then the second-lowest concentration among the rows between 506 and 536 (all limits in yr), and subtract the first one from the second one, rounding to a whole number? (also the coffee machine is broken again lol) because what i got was 4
